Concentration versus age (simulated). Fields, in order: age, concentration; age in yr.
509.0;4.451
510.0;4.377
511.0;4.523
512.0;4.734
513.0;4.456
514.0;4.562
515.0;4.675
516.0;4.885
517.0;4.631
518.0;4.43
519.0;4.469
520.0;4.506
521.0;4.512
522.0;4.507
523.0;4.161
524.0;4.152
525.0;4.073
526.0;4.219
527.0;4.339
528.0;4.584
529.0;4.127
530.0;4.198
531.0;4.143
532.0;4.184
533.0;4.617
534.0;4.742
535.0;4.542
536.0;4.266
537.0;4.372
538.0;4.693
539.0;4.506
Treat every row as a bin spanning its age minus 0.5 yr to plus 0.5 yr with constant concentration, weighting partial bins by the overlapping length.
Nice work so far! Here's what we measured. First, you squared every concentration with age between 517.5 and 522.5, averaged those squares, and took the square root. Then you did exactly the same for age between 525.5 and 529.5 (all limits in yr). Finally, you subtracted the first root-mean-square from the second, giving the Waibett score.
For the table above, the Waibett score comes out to -0.16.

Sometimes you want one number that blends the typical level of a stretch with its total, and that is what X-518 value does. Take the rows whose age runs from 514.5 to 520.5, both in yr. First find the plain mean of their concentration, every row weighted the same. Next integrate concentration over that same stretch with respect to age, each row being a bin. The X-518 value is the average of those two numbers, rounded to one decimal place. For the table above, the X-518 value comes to 16.1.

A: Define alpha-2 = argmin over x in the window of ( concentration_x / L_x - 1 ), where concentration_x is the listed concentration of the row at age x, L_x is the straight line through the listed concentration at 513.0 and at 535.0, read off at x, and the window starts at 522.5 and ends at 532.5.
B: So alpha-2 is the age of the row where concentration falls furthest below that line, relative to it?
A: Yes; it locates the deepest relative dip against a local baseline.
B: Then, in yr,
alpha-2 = 525.0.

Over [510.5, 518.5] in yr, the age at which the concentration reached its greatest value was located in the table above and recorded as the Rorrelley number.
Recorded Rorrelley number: 516.0 yr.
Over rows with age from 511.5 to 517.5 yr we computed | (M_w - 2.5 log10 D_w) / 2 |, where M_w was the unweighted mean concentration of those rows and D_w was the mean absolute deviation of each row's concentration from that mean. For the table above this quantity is 3.54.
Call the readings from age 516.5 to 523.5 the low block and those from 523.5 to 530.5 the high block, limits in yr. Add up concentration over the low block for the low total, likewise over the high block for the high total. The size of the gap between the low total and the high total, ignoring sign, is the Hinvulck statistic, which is 1.52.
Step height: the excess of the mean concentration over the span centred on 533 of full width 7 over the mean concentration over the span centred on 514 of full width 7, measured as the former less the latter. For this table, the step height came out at -0.25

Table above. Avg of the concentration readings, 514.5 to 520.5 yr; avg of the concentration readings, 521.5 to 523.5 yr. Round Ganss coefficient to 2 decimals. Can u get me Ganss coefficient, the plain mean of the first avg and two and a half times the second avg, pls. 7.72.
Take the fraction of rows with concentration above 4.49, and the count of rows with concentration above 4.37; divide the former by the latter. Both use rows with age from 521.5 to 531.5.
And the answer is 0.10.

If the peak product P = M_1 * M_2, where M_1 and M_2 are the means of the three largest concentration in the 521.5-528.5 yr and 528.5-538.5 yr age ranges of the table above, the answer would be 21.0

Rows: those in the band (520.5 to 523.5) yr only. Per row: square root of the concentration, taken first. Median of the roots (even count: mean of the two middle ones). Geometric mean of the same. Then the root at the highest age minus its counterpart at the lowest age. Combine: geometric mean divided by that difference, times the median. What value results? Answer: -53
